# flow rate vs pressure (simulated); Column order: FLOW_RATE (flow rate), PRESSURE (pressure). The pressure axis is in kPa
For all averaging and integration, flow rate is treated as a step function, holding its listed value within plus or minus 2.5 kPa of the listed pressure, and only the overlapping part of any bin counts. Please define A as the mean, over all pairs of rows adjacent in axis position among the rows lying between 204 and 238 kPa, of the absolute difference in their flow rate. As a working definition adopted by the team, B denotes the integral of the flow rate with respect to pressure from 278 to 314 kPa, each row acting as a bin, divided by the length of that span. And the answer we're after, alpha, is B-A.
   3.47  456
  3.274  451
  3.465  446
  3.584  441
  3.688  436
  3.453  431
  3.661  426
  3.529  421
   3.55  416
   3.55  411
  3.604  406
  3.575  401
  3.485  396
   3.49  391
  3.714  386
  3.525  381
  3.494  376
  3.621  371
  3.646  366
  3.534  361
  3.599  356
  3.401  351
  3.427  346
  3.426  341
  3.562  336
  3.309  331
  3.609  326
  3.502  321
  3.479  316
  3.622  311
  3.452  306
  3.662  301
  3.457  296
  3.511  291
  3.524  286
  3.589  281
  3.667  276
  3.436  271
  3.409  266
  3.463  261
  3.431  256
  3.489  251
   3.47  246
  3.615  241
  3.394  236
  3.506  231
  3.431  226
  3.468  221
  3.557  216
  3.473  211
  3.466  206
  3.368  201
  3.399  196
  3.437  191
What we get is 3.48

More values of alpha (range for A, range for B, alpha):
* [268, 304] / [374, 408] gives 3.45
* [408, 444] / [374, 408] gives 3.44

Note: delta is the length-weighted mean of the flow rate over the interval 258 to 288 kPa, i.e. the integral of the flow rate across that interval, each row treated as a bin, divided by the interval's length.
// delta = 3.51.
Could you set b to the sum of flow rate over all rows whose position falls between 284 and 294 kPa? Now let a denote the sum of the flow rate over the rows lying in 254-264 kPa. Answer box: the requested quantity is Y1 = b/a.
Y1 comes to 1.02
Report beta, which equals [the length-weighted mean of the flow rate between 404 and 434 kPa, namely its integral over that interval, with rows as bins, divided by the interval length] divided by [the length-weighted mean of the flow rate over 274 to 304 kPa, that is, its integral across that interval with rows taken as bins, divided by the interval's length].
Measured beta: 1.00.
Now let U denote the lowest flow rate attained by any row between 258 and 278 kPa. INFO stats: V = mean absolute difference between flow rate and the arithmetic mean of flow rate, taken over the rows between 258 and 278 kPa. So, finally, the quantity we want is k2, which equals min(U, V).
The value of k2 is 0.087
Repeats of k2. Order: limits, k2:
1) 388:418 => 0.037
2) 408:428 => 0.044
